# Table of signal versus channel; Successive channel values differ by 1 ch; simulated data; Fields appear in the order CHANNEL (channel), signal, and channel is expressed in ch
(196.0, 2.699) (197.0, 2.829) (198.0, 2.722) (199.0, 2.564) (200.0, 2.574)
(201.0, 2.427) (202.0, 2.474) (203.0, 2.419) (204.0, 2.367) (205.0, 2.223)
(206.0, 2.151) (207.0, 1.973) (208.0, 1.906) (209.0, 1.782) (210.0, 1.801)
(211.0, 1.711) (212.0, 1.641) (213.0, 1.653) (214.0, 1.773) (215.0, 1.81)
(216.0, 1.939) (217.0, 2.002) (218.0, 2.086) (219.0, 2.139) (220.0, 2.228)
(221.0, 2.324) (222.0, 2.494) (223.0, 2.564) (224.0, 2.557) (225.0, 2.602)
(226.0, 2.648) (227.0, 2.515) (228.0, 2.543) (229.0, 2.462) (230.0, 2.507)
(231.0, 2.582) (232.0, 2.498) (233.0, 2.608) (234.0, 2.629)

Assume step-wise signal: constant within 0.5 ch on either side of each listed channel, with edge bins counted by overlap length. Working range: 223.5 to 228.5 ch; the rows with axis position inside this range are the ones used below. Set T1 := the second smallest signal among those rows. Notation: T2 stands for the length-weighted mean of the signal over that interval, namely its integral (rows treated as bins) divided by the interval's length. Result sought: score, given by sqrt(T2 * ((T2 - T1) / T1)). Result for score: 0.174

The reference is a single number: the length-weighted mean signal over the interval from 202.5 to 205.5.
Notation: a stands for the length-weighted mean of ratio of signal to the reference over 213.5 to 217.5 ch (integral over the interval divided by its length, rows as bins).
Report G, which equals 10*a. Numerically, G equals 8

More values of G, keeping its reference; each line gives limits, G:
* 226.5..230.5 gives 11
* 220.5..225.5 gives 11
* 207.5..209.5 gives 8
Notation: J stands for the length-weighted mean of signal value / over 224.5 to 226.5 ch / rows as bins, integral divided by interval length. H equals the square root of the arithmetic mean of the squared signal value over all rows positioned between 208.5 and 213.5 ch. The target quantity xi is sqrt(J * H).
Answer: 2.12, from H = 1.72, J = 2.6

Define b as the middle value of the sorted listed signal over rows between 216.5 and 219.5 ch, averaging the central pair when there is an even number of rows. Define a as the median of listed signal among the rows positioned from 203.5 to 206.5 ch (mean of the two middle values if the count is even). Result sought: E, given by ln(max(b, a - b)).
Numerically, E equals 0.7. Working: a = 2.22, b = 2.09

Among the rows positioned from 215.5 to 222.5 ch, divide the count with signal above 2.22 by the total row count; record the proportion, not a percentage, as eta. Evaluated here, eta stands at 0.43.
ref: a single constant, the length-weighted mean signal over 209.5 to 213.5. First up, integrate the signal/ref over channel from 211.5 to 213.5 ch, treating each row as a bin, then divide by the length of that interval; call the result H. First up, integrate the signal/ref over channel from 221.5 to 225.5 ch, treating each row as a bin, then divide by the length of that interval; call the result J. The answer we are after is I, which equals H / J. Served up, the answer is 0.64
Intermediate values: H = 0.97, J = 1.50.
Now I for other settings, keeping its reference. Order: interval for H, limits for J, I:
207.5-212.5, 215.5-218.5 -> 0.88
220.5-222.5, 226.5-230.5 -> 0.96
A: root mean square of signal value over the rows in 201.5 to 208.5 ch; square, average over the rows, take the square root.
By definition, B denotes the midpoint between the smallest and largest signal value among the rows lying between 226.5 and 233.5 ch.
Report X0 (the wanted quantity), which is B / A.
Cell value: 1.1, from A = 2.2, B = 2.5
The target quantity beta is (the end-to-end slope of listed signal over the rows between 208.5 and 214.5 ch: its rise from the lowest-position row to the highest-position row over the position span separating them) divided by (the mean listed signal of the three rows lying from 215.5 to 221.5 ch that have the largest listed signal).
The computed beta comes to -0.001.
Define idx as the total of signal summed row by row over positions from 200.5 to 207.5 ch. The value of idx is 16.0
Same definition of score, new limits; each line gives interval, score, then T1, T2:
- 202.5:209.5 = 0.484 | 1.906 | 2.1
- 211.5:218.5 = 0.461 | 1.653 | 1.8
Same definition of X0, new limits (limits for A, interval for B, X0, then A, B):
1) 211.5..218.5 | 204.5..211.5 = 1.1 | 1.9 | 2.0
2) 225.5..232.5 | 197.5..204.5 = 1.0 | 2.5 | 2.5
